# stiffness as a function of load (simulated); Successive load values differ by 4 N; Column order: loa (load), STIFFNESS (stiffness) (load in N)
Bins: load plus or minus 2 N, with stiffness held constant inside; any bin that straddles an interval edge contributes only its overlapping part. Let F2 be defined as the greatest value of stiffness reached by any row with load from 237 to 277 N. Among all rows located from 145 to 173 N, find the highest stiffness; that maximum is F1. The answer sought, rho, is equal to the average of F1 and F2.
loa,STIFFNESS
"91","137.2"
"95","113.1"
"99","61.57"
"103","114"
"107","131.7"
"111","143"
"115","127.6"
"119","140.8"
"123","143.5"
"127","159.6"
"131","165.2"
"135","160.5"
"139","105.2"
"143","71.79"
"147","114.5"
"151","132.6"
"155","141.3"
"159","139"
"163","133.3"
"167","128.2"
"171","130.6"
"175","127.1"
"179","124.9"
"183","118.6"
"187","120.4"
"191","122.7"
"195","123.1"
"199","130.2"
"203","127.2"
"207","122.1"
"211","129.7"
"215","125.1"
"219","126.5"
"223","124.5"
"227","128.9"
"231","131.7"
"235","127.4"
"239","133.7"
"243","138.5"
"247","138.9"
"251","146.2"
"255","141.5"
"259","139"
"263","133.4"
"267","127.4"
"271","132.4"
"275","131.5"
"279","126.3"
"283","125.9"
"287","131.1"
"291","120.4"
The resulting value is 144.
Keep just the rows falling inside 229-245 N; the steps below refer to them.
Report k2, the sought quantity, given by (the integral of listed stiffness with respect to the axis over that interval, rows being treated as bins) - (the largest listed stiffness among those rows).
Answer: 1987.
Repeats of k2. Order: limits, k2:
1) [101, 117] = 1922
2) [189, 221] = 3896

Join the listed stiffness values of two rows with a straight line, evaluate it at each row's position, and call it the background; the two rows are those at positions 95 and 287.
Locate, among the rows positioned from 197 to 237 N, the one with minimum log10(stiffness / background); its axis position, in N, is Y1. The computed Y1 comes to 207 N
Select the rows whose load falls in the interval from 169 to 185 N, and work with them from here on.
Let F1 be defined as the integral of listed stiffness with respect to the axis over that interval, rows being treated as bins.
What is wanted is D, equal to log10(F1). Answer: 3.302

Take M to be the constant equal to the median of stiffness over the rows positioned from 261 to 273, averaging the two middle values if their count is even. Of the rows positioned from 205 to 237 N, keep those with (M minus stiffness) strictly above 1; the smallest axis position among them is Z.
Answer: 207 N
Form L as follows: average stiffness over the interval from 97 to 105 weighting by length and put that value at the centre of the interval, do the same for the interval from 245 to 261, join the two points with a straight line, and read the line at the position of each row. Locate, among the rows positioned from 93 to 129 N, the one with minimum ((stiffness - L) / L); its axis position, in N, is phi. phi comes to 99 N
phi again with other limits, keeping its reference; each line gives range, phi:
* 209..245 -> 235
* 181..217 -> 207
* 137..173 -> 143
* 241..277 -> 267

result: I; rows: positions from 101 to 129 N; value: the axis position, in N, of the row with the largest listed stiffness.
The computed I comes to 127 N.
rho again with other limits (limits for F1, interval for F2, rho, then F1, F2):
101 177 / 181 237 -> 148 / 165.2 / 131.7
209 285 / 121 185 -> 156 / 146.2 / 165.2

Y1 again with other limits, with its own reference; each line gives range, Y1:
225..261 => 235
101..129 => 103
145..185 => 147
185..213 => 207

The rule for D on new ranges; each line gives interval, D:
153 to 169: 3.336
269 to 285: 3.315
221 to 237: 3.312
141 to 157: 3.265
